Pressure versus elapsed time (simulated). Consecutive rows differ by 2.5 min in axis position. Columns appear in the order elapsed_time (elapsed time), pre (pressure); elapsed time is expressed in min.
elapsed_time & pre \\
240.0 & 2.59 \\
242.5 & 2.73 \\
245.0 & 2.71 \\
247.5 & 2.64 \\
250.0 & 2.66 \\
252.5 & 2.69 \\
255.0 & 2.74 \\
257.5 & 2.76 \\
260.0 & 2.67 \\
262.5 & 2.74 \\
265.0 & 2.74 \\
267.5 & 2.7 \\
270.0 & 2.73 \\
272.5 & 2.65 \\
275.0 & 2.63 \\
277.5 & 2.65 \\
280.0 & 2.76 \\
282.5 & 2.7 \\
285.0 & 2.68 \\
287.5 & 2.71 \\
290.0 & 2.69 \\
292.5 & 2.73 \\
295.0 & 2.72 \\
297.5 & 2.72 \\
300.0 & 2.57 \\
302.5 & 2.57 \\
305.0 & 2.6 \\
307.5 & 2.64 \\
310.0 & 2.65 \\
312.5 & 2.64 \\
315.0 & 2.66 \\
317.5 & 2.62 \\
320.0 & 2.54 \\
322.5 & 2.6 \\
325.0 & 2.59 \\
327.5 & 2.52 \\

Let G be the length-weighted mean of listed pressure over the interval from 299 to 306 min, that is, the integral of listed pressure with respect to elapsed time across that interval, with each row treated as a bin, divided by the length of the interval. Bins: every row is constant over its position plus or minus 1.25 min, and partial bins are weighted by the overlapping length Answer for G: 2.58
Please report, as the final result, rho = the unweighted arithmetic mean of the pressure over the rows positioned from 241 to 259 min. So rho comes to 2.70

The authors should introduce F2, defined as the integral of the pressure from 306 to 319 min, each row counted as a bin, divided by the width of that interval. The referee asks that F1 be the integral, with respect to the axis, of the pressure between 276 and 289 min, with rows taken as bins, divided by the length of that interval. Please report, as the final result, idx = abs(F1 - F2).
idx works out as 0.06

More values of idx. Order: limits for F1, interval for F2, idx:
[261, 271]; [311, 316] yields 0.08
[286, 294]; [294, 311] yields 0.07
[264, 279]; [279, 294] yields 0.03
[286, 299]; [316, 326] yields 0.12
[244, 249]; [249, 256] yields 0.02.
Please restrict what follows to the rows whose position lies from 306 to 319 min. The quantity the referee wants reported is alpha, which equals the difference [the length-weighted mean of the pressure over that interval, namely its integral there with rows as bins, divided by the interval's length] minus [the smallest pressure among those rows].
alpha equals 0.02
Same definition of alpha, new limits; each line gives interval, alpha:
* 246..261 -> 0.05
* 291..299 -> 0.00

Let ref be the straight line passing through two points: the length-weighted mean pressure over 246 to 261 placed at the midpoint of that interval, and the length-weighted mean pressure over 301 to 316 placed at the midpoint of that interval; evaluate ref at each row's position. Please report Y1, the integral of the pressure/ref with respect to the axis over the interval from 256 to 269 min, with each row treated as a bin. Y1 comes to 13.2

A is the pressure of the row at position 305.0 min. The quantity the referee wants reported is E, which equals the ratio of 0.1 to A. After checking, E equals 0.0385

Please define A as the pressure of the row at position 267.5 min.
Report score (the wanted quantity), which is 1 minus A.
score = -1.70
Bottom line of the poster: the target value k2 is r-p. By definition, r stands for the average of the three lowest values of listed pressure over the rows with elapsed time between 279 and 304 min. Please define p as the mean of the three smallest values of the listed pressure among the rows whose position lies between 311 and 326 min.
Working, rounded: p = 2.58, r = 2.61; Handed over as 0.030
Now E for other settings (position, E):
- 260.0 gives 0.0375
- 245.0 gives 0.0369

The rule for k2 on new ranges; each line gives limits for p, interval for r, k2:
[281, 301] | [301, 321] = -0.077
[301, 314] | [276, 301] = 0.030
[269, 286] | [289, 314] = -0.063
